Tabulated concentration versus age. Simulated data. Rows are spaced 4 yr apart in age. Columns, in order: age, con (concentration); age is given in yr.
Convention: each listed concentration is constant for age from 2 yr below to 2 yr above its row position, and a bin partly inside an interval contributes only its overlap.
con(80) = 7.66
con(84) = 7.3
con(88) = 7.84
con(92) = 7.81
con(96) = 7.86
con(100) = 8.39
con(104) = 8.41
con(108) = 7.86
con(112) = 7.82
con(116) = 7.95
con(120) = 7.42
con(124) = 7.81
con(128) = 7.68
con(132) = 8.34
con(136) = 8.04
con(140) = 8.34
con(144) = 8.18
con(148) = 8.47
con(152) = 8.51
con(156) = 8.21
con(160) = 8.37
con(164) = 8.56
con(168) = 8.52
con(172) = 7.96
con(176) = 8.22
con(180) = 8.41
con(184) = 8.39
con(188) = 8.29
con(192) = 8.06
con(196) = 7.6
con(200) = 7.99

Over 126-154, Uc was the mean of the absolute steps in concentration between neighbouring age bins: 0.29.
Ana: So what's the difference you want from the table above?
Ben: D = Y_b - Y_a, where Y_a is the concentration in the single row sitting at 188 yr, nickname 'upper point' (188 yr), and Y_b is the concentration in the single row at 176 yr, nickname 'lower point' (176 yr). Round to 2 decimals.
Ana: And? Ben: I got -0.07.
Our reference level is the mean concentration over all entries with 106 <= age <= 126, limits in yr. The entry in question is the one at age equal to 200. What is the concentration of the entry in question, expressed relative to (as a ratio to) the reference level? 1.03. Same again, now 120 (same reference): 0.95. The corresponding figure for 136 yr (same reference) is 1.03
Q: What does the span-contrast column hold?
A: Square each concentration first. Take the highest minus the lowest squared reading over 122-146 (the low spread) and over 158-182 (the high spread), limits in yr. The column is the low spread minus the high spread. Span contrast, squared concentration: 1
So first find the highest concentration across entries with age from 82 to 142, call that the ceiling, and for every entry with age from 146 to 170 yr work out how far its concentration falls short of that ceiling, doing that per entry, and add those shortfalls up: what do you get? -0.2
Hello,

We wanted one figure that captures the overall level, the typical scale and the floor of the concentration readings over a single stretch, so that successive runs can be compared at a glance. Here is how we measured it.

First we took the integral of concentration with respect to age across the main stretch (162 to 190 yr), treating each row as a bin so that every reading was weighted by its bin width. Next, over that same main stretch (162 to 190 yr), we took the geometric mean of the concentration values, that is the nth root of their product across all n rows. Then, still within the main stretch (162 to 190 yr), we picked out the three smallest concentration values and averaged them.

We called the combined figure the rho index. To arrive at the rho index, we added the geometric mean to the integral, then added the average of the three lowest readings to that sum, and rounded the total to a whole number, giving 250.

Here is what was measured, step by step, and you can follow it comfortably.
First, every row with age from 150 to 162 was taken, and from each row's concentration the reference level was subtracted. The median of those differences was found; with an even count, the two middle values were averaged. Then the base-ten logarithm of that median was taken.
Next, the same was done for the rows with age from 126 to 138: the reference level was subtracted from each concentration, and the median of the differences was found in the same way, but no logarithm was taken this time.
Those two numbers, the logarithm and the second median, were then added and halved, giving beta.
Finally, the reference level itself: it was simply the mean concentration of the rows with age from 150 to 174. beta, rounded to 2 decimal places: -1.07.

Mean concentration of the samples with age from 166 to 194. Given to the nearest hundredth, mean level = 8.26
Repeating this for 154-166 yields 8.38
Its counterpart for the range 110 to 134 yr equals 7.84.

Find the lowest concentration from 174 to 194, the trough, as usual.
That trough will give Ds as 8.06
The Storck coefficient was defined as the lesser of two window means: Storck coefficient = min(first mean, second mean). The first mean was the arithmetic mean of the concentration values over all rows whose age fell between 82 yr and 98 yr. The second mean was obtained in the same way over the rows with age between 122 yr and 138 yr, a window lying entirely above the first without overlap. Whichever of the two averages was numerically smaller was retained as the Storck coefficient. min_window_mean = 7.70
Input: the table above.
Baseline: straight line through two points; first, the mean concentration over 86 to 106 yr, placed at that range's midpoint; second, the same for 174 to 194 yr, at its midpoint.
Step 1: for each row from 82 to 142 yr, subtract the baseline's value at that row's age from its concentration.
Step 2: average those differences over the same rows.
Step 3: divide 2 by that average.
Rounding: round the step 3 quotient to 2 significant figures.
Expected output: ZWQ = -11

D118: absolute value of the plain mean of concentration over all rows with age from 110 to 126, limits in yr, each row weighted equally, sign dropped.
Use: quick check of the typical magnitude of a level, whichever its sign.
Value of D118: 7.75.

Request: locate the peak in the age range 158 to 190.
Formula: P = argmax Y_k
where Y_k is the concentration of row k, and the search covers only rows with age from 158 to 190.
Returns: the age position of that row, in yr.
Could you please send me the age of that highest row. 164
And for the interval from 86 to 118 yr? 104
